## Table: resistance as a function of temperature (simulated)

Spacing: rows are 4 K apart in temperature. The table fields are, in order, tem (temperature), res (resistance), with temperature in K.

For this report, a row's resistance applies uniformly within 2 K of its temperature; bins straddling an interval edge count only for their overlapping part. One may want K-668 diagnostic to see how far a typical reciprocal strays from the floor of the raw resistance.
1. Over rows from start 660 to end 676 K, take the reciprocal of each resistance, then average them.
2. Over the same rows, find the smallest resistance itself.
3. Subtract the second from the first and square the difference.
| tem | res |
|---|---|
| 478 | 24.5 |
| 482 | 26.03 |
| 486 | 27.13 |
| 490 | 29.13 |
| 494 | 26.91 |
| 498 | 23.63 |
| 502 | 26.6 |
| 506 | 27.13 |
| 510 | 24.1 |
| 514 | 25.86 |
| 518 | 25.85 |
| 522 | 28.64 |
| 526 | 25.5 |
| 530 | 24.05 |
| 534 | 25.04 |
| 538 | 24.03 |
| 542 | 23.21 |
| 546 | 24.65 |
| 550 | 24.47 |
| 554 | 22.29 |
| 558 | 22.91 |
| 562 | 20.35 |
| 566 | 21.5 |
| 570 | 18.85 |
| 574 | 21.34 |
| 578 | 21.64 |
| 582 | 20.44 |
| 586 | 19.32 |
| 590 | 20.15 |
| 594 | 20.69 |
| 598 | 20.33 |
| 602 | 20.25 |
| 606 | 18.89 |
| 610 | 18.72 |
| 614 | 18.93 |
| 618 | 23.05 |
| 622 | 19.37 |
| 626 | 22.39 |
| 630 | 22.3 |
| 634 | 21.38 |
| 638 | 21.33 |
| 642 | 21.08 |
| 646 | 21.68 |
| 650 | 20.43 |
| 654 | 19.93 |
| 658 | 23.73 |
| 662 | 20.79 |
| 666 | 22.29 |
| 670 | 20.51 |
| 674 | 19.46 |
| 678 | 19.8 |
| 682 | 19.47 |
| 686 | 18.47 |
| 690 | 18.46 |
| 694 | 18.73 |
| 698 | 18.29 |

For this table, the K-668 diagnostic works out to 377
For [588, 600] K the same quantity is 404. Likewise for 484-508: 557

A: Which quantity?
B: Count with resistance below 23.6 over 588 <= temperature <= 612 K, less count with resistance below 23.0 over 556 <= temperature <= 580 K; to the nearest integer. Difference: 0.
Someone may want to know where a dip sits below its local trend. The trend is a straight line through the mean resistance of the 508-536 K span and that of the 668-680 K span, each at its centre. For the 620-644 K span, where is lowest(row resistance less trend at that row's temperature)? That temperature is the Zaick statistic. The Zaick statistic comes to 622 K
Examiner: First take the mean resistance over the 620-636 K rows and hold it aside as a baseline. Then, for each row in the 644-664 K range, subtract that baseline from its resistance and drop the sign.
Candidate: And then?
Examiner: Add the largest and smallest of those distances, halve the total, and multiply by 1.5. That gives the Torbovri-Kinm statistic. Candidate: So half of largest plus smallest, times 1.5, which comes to 2.02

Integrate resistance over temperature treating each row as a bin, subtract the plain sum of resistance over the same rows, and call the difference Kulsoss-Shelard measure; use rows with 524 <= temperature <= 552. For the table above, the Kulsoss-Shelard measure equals 513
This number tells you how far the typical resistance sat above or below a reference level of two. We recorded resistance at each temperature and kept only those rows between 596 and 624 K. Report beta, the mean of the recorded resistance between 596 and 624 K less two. 17.9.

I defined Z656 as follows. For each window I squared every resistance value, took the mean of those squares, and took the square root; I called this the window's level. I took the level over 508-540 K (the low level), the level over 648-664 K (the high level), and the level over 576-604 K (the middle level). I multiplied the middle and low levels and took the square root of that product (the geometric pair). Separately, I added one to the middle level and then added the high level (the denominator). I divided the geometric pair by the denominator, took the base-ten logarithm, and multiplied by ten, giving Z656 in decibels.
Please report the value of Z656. -2.73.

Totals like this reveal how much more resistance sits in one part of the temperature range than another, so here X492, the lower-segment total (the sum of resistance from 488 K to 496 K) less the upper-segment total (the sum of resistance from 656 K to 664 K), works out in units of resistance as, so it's 12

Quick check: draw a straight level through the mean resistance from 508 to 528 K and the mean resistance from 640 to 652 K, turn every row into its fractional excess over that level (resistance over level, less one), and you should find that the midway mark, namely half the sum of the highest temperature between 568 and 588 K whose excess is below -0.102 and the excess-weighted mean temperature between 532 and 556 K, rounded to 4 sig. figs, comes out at 565.9 K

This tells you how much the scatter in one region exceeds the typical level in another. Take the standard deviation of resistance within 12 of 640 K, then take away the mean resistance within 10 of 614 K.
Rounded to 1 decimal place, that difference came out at -19.2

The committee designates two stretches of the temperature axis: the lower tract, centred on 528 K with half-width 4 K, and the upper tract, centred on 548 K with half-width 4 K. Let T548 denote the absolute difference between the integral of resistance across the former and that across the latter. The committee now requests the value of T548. 2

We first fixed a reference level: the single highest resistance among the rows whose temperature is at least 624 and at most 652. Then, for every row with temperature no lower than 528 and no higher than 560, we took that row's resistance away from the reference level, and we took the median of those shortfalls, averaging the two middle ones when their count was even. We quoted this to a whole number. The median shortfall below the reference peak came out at -2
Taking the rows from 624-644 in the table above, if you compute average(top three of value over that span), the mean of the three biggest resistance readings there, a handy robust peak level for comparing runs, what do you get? 22.0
